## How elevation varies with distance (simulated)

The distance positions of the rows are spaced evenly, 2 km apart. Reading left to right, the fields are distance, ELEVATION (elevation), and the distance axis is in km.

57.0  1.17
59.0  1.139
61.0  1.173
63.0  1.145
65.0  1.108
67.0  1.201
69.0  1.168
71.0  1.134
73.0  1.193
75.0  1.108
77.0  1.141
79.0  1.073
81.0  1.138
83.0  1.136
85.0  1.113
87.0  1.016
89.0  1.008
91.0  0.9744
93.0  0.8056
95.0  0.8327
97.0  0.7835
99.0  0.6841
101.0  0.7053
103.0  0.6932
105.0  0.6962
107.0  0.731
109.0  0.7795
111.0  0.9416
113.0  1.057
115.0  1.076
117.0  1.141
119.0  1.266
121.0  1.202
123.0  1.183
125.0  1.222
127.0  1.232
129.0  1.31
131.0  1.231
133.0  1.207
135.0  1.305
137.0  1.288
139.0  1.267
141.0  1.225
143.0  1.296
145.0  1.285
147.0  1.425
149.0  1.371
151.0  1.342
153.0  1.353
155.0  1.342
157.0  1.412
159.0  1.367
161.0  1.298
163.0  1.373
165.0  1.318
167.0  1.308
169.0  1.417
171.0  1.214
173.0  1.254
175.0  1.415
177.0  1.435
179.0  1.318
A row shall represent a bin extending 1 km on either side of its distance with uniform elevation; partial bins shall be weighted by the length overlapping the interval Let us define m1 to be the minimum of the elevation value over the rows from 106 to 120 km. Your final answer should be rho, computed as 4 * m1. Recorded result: 2.9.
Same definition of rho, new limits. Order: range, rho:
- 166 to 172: 4.9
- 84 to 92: 3.9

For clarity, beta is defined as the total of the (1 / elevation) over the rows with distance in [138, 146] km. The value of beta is 3.16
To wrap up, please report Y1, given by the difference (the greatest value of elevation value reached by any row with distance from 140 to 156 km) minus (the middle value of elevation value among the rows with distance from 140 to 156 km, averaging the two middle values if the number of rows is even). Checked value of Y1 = 0.08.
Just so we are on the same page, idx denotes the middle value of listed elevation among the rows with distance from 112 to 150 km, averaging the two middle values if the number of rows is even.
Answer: 1.23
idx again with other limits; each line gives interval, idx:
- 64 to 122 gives 1.07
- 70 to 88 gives 1.13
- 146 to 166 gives 1.36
